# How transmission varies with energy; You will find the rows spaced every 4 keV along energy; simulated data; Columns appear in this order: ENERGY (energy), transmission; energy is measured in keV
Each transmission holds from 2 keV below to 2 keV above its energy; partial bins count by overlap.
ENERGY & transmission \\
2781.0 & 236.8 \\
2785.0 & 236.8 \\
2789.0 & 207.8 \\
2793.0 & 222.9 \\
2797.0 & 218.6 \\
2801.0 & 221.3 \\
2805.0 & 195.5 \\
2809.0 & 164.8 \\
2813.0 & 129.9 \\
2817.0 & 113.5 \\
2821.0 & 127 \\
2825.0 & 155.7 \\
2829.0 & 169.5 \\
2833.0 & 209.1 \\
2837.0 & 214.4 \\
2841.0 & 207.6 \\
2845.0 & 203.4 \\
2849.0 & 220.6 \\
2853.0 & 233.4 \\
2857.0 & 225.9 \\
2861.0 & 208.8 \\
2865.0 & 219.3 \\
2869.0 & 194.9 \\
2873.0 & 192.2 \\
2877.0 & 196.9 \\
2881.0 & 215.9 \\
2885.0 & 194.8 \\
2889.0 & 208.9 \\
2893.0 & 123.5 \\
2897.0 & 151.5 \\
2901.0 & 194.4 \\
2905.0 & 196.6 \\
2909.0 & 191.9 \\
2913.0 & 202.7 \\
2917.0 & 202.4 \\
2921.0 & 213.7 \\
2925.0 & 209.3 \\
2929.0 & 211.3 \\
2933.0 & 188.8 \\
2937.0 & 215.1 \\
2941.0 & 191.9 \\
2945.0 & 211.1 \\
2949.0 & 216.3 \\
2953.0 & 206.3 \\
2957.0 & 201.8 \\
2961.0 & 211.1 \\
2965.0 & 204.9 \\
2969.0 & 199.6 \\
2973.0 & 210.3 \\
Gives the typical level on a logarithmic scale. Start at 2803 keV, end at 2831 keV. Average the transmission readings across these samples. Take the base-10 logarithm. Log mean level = 2.18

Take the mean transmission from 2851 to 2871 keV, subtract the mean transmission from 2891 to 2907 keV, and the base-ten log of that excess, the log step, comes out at 1.7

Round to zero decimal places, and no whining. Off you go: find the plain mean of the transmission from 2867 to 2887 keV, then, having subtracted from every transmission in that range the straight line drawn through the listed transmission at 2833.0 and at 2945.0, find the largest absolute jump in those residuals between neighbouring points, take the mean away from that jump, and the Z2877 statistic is -178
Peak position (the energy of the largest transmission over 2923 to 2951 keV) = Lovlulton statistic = 2949.0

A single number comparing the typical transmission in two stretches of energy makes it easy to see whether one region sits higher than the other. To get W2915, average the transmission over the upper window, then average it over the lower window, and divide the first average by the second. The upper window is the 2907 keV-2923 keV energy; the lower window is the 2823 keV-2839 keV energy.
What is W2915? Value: 1.08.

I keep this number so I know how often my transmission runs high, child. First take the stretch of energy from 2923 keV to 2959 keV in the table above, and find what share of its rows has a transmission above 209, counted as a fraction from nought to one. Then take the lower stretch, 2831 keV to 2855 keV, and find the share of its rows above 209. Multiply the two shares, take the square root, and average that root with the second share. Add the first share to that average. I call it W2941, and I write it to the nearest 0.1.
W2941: 1.2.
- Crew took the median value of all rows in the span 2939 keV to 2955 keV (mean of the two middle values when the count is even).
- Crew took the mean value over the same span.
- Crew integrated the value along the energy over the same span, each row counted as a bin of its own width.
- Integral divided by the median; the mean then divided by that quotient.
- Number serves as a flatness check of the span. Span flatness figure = 13.0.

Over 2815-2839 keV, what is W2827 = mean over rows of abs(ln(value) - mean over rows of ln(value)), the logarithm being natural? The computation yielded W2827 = 0.203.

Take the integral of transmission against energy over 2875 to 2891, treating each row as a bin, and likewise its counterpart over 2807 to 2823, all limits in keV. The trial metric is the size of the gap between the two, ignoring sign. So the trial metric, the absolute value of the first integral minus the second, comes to 1125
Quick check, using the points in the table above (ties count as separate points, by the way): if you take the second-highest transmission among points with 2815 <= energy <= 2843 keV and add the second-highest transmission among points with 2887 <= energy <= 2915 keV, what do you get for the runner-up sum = 412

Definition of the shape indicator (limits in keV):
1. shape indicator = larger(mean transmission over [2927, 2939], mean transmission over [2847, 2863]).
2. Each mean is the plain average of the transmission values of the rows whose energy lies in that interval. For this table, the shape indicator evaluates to 222.2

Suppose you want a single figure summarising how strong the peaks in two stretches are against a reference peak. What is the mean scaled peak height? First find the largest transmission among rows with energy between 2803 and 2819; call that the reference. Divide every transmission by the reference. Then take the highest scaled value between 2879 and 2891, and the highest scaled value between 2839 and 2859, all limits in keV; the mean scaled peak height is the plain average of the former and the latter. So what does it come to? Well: 1.15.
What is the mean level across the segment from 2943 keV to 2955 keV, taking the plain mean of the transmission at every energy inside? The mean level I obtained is 211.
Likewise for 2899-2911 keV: 194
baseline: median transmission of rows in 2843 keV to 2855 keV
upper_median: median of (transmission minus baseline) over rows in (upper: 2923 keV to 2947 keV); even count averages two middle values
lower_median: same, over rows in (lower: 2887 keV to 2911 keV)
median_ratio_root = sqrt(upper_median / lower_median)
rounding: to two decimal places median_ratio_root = 0.62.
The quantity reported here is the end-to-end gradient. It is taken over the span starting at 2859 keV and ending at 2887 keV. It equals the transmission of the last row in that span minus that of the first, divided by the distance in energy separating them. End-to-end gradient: -0.6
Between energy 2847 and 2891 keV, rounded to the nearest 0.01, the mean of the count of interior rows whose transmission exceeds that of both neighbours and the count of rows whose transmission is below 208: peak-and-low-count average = 3.50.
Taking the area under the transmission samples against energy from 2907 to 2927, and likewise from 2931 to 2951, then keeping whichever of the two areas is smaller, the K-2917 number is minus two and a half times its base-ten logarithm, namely -9.027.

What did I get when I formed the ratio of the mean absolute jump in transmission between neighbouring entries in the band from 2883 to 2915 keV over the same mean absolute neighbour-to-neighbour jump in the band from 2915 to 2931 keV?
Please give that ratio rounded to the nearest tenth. 4.6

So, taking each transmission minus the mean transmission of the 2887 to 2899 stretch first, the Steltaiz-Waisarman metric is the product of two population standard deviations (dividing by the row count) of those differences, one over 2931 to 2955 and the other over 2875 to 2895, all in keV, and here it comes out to 359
